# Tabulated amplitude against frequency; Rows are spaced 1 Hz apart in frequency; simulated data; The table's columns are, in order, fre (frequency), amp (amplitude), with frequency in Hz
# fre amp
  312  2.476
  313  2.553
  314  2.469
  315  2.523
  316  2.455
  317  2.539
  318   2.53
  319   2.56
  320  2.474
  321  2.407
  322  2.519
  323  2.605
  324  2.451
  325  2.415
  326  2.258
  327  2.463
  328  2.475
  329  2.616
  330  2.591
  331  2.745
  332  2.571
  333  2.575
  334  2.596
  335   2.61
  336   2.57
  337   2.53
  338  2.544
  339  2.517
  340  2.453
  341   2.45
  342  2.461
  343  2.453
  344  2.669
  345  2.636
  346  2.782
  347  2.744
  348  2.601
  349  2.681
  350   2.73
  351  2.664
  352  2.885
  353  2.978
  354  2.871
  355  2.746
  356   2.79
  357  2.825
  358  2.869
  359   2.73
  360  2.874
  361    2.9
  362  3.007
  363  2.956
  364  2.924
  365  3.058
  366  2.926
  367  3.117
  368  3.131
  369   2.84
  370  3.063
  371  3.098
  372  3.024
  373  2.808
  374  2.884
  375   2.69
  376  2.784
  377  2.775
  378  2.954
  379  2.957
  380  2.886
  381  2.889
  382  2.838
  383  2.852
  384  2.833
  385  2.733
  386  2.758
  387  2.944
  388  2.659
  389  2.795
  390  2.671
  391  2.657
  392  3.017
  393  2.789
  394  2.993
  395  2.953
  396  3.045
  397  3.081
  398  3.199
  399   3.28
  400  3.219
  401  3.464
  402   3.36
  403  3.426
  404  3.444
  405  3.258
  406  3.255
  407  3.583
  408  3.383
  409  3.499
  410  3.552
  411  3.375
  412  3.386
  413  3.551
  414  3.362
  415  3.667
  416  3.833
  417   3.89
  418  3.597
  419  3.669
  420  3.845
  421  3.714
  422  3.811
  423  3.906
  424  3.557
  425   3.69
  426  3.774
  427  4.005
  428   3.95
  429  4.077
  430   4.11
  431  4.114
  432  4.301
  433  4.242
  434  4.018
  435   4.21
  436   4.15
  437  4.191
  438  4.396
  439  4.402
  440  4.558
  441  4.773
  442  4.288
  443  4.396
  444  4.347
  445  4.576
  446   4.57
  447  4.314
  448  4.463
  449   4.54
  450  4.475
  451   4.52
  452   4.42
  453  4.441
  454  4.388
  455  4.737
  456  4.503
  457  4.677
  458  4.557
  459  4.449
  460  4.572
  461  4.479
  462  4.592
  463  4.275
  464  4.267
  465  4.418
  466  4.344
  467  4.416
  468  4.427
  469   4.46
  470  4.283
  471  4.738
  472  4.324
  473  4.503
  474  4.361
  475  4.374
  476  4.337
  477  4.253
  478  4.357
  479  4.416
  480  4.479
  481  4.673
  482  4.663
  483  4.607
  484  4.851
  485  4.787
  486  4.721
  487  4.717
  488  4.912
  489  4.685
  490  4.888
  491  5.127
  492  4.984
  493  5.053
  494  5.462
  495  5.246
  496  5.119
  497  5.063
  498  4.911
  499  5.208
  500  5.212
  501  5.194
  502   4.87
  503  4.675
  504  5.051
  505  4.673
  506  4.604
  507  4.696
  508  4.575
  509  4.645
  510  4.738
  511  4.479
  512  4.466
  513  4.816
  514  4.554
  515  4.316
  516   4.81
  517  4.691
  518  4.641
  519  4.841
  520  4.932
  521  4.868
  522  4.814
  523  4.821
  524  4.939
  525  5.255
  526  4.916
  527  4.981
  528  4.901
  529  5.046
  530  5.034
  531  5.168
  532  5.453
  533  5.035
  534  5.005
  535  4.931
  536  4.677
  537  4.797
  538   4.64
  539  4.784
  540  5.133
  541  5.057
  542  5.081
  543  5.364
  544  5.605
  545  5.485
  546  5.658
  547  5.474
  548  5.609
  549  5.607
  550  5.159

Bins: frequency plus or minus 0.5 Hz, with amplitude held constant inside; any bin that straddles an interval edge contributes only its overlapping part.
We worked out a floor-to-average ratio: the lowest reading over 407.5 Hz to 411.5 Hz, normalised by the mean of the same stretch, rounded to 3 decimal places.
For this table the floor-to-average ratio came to 0.978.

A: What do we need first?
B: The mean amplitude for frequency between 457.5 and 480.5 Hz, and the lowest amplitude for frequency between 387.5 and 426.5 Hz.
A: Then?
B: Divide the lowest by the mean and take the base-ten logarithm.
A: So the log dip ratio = -0.22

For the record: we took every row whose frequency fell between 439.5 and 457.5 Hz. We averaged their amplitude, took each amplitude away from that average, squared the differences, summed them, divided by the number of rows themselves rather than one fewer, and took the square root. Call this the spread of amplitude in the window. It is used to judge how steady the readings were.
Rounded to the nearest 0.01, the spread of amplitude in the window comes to 0.13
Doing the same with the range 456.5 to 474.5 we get 0.13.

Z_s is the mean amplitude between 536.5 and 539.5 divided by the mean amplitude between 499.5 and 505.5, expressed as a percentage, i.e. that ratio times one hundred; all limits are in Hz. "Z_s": 96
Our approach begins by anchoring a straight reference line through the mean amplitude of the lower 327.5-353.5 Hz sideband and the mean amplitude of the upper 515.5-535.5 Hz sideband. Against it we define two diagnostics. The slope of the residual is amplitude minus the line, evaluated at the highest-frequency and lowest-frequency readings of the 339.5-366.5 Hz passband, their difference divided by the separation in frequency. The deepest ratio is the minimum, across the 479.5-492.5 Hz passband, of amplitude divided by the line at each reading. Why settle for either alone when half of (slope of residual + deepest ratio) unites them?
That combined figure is 0.514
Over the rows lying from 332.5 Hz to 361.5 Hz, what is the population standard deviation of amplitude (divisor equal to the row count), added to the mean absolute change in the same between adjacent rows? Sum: 0.222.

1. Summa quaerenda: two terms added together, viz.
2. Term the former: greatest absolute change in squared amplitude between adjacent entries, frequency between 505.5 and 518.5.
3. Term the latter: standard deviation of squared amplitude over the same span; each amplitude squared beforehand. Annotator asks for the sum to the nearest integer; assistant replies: 6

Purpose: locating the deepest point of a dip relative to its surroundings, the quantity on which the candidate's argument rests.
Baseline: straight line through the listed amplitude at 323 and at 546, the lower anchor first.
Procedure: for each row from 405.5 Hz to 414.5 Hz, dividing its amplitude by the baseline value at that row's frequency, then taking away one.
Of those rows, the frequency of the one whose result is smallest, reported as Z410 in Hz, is 406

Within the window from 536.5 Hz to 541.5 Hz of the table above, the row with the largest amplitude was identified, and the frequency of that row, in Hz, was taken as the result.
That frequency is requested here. 540 Hz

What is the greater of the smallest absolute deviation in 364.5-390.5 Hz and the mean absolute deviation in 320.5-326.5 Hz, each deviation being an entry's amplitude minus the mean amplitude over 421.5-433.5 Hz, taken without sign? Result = 1.5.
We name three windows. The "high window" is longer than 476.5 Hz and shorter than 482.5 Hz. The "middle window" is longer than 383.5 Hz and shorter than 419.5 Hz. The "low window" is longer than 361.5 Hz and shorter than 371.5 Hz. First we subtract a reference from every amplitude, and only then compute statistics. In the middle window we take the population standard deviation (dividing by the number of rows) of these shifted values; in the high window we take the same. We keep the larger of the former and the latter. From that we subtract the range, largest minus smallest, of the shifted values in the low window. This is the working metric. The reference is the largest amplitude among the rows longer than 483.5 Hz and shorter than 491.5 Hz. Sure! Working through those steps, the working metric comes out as 0.1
